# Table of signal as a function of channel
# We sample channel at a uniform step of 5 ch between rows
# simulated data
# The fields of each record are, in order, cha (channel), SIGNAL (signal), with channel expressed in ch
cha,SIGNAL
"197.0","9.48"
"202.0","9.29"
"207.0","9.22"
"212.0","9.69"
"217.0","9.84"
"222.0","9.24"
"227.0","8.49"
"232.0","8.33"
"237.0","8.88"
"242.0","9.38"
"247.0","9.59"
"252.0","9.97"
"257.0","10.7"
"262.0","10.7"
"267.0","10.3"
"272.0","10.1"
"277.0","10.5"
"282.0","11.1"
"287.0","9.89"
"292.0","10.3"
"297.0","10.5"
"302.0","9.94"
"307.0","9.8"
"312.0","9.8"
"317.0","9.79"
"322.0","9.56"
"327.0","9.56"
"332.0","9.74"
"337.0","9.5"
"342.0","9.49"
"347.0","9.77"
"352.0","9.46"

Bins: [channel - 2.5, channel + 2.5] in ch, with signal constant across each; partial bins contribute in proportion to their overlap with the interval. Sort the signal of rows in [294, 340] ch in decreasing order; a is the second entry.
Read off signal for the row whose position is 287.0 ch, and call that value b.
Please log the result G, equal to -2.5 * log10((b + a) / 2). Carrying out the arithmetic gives -2.49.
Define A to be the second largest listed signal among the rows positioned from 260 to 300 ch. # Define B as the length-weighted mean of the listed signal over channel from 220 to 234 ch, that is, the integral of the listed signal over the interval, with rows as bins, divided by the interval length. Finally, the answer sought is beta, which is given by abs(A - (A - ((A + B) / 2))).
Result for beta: 9.7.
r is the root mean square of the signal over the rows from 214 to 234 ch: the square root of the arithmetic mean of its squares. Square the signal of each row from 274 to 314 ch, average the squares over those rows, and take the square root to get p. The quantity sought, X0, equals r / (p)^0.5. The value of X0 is 2.81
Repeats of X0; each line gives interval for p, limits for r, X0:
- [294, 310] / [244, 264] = 3.23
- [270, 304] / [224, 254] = 2.84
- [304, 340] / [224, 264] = 3.07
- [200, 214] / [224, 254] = 2.98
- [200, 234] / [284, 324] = 3.29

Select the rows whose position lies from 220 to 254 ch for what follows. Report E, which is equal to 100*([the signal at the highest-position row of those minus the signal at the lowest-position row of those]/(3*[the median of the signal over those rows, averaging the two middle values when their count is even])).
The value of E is 3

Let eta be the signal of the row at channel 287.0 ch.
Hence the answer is 9.89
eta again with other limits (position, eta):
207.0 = 9.22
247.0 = 9.59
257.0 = 10.7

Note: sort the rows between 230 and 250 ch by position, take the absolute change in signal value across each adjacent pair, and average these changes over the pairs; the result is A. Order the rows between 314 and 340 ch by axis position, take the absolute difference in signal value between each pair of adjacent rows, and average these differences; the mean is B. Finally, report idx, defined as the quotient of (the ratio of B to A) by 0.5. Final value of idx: 0.8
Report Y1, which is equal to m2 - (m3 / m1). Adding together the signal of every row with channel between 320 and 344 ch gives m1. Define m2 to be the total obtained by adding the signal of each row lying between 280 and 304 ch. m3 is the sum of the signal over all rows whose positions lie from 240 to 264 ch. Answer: 50.7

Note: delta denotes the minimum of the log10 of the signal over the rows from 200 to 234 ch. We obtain 0.92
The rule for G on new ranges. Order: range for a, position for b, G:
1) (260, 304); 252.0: -2.54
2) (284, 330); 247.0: -2.49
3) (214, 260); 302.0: -2.50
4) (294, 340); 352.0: -2.47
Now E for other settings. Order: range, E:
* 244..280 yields 3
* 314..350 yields 0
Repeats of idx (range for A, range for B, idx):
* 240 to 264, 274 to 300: 3.7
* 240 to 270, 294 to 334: 0.9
